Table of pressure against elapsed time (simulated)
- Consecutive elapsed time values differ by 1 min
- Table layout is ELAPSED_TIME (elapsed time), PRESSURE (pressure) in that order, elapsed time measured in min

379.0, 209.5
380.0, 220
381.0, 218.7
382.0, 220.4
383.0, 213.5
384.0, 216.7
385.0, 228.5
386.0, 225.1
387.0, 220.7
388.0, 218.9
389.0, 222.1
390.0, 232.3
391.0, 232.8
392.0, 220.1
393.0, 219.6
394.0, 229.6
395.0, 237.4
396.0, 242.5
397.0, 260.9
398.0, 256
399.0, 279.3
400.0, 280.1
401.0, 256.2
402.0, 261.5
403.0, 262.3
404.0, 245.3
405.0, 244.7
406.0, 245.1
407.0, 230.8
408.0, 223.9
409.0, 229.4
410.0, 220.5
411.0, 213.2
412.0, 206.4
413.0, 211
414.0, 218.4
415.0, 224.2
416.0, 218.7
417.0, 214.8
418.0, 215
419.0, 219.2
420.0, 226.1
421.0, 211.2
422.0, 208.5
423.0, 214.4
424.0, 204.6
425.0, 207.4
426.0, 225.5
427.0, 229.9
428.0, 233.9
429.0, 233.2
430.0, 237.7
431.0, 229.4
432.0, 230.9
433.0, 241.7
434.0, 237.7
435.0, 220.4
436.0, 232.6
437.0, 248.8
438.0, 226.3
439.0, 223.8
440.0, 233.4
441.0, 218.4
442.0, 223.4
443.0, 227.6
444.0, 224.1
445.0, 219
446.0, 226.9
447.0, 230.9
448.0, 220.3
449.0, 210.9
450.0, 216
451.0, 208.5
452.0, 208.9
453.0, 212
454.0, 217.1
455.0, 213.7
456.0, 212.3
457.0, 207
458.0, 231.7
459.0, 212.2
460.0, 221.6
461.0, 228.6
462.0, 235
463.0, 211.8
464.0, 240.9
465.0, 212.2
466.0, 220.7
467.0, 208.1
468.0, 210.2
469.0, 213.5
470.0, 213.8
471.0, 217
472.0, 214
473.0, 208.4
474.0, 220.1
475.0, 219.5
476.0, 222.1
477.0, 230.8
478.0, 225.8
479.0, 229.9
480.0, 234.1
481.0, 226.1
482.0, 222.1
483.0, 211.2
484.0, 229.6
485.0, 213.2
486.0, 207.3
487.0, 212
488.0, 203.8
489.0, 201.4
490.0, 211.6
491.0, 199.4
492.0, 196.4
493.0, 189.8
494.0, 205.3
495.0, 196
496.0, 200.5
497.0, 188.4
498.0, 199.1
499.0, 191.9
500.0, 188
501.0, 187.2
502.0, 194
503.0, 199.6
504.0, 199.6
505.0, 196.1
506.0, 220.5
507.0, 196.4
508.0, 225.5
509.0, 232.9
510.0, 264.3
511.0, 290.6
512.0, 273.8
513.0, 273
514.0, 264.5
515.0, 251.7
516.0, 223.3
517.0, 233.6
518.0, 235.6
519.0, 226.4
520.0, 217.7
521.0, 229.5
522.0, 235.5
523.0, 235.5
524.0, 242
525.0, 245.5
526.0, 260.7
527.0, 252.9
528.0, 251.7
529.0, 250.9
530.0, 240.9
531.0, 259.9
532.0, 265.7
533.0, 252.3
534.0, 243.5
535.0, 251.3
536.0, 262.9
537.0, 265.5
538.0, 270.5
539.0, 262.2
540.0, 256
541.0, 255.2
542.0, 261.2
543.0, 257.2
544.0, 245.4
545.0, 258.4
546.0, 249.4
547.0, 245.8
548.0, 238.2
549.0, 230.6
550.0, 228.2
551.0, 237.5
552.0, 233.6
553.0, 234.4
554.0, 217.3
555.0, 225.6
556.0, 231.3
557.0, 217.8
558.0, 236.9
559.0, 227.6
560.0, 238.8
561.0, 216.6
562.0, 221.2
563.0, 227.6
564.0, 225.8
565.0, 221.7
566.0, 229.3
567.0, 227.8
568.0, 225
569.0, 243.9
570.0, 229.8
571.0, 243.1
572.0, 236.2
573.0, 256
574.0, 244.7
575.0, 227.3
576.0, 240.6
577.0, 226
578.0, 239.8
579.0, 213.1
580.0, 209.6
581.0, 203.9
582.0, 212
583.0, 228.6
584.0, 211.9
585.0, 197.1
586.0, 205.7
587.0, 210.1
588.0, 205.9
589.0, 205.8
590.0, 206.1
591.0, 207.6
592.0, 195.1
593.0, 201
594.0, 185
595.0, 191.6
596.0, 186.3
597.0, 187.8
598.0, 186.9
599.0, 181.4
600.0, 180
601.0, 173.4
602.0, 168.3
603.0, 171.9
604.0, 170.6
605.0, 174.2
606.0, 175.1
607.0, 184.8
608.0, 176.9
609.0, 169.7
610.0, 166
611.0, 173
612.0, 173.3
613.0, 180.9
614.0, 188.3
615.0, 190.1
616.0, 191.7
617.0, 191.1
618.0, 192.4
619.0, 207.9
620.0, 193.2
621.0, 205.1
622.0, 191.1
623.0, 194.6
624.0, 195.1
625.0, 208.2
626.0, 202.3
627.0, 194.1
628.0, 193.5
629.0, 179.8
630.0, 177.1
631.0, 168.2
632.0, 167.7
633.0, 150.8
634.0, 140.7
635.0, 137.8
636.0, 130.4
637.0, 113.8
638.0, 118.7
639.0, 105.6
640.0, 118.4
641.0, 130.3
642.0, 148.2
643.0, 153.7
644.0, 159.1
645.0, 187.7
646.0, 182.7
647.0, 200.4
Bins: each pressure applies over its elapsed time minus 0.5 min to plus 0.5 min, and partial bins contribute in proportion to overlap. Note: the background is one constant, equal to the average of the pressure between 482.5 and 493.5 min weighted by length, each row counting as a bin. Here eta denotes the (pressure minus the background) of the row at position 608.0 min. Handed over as -30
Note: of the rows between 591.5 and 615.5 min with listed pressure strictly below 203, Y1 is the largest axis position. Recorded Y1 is 615.0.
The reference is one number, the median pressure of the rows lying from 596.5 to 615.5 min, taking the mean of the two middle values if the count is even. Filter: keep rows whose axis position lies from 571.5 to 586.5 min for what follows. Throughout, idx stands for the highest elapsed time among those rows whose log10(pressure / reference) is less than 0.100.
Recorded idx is 586.0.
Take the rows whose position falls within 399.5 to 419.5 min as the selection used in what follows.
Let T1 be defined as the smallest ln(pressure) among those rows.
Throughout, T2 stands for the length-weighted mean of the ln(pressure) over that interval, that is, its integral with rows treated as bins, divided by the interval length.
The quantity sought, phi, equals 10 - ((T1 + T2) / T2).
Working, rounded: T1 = 5.33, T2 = 5.44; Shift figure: 8.021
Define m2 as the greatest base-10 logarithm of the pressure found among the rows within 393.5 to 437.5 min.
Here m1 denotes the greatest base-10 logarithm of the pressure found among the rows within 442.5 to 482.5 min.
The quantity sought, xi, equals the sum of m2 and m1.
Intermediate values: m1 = 2.38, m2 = 2.45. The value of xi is 4.83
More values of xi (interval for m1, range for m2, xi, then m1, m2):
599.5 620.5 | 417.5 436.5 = 4.70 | 2.32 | 2.38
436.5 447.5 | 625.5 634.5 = 4.70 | 2.40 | 2.31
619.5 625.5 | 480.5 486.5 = 4.68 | 2.32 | 2.36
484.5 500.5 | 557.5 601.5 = 4.74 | 2.33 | 2.41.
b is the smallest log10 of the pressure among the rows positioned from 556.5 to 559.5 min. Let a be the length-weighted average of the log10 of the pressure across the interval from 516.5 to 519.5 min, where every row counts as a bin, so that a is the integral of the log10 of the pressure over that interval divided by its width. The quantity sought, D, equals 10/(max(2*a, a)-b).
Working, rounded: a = 2.37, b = 2.34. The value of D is 4.2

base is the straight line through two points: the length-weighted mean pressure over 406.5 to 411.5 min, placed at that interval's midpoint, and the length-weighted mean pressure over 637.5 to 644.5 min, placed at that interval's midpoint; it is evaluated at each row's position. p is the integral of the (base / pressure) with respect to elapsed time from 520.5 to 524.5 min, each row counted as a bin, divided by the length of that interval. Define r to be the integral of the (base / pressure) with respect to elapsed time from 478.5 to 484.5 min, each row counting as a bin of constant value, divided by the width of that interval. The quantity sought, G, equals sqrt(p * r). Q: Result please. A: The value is 0.813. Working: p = 0.76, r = 0.87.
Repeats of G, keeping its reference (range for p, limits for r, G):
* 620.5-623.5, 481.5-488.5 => 0.806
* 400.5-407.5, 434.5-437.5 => 0.909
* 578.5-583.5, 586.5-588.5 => 0.738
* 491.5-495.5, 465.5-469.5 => 0.956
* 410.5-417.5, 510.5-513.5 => 0.823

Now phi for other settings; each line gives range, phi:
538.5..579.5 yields 8.019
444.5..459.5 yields 8.008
